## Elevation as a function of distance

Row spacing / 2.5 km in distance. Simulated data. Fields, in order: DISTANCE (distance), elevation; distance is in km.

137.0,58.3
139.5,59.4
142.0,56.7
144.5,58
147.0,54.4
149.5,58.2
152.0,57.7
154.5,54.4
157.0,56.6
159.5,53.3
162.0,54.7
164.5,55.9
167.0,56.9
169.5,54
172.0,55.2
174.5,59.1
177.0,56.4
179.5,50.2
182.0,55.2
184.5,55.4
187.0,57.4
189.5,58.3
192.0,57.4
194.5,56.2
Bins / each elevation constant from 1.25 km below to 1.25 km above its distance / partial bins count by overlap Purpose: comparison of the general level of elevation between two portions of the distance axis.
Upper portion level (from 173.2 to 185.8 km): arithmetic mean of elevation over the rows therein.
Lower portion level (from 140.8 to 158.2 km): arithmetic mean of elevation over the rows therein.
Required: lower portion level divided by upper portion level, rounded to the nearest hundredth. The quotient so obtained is 1.02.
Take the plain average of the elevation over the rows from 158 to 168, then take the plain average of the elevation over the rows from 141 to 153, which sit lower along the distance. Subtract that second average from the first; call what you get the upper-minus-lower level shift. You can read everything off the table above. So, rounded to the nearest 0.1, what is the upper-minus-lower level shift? -1.8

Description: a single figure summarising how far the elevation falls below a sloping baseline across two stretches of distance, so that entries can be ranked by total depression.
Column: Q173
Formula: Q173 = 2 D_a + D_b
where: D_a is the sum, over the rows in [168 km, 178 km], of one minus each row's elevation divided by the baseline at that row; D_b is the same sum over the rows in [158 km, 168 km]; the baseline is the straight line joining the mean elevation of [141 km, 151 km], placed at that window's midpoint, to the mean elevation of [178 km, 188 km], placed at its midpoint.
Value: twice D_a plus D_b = -0.11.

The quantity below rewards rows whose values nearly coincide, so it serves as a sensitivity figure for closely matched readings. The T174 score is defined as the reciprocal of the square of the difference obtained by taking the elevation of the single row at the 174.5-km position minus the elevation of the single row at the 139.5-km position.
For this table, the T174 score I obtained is 11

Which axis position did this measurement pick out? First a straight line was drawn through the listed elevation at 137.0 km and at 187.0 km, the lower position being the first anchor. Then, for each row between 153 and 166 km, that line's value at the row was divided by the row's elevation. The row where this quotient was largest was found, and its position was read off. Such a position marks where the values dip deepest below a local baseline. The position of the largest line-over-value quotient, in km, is 159.5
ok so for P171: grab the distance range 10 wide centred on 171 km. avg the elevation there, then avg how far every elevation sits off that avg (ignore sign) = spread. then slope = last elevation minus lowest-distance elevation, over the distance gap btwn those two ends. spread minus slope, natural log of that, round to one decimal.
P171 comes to 0.3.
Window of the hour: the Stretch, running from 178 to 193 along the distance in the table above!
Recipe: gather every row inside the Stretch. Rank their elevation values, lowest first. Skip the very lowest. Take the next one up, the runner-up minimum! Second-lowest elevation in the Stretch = 55.2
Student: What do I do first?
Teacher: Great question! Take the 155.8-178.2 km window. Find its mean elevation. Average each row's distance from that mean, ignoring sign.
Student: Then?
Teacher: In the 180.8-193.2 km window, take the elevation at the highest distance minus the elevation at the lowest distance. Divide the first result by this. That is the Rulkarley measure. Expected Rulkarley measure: 0.6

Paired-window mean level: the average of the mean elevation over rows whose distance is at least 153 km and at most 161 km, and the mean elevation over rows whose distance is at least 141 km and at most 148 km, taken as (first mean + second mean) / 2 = 55.6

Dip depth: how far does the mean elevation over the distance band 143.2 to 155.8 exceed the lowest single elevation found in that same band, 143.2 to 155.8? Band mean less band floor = 2.1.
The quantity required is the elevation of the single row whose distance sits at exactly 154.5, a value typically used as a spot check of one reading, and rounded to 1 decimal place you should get 54.4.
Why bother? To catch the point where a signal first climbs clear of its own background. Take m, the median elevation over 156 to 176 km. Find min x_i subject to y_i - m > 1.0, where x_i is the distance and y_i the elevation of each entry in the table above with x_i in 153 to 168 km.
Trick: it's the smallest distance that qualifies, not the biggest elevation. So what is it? 157.0 km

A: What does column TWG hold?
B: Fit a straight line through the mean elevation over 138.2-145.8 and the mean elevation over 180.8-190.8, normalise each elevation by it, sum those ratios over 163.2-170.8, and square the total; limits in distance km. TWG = 8.50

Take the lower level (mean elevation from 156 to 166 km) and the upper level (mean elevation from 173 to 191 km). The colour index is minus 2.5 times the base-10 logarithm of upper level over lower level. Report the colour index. -0.017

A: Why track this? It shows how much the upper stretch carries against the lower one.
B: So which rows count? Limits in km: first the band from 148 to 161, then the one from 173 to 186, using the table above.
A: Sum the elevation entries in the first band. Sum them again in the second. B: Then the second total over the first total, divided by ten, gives 0.0986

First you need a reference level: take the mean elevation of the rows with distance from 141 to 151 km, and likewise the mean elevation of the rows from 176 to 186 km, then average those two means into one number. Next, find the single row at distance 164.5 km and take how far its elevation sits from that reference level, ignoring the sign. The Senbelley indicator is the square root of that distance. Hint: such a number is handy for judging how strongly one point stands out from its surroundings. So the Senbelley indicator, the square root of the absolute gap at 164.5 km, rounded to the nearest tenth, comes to 0.6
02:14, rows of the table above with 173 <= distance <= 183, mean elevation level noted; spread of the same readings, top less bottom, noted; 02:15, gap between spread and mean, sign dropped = 46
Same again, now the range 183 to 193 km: 54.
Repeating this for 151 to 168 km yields 51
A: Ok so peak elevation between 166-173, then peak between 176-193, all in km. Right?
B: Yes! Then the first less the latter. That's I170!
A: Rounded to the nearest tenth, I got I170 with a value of -1.4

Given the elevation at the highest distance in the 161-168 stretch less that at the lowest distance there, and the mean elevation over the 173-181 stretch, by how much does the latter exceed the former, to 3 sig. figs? 53.0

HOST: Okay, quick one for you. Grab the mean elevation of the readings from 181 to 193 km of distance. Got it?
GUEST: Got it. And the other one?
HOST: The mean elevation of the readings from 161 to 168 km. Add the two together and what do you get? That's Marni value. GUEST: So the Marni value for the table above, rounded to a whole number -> 113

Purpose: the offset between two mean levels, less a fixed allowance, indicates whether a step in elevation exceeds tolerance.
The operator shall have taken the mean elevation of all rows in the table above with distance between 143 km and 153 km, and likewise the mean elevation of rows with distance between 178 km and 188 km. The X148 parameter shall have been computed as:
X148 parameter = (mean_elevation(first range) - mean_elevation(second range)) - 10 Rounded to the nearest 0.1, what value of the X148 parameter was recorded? -7.5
